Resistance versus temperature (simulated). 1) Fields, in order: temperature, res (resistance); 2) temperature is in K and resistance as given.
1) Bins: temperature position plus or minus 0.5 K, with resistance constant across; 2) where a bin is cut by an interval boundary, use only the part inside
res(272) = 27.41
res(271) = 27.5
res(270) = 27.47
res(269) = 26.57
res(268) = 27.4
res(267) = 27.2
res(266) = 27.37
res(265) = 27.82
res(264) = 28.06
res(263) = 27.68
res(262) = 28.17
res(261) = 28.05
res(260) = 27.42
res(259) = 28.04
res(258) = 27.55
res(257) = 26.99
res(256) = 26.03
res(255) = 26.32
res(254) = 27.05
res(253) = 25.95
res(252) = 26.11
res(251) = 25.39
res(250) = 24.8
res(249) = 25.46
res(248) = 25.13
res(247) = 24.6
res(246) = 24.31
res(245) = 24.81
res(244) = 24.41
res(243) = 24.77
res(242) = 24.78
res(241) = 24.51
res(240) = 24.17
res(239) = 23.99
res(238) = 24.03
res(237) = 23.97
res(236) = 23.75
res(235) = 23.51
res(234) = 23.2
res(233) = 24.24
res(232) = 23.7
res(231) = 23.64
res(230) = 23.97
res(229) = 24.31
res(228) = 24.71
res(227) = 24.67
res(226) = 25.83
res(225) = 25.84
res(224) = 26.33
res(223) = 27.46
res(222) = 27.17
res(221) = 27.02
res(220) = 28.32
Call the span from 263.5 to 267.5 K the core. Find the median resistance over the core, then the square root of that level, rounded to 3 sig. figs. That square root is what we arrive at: 5.25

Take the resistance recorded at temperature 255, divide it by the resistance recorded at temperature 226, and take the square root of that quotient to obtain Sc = 1.01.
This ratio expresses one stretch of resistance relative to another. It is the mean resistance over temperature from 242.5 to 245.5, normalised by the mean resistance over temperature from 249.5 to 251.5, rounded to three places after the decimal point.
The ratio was 0.983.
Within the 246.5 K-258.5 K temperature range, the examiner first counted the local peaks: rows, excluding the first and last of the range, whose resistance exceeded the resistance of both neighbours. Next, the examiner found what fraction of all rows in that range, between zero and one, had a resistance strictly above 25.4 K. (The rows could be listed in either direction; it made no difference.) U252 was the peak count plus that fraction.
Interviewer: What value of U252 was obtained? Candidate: 3.67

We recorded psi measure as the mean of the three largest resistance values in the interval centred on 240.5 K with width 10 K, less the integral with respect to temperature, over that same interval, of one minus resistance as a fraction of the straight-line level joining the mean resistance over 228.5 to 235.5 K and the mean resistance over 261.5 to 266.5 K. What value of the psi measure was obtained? 25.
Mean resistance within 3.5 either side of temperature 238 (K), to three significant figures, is 24.0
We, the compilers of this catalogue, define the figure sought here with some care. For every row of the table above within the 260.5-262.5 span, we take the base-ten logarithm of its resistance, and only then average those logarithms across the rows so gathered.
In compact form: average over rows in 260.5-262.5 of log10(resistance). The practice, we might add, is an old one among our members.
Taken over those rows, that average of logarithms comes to 1.45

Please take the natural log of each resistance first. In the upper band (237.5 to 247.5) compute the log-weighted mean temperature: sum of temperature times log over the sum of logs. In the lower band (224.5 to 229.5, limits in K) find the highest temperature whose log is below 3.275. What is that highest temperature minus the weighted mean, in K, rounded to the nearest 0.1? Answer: -13.5 K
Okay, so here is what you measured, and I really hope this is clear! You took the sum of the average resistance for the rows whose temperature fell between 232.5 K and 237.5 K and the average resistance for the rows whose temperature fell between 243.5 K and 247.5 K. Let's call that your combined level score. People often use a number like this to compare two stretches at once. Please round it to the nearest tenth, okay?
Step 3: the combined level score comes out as 48.3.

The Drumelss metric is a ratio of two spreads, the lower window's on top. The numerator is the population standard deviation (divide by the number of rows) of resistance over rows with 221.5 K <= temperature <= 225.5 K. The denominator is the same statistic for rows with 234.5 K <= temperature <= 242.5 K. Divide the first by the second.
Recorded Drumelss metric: 1.7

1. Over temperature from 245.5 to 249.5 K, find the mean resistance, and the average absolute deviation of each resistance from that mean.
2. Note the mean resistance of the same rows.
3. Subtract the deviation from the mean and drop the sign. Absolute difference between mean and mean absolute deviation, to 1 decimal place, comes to 24.5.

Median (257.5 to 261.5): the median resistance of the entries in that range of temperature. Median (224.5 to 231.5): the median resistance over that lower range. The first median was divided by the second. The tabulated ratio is 1.13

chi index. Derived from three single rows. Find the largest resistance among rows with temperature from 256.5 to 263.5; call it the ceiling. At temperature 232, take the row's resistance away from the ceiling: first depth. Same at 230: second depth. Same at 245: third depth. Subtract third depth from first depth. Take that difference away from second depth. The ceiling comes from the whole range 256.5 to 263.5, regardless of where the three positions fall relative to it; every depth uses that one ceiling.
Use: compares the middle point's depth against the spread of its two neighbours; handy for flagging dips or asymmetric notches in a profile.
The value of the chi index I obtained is 3.1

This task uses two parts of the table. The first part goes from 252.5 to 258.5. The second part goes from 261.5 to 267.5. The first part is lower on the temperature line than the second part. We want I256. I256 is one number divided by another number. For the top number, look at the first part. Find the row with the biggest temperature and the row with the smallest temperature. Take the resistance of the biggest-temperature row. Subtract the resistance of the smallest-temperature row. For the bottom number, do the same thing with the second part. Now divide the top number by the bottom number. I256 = -1.6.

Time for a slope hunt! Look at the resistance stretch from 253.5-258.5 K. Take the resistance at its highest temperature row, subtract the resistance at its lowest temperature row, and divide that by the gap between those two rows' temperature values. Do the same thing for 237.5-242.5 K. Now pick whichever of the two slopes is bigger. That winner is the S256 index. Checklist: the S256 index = 0.19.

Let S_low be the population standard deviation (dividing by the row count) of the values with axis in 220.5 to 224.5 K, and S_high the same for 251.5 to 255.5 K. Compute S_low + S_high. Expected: 0.84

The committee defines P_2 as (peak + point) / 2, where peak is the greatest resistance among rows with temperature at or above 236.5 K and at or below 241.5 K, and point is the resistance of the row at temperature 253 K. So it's 25.2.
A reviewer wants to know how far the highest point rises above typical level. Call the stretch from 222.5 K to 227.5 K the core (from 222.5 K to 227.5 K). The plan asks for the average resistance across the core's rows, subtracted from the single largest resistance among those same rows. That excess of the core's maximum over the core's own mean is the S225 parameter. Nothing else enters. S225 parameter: 1.43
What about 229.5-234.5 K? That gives 0.49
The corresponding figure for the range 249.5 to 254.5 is 1.19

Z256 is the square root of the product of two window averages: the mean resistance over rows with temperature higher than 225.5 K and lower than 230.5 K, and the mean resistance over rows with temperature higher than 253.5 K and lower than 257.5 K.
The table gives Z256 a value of 25.6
